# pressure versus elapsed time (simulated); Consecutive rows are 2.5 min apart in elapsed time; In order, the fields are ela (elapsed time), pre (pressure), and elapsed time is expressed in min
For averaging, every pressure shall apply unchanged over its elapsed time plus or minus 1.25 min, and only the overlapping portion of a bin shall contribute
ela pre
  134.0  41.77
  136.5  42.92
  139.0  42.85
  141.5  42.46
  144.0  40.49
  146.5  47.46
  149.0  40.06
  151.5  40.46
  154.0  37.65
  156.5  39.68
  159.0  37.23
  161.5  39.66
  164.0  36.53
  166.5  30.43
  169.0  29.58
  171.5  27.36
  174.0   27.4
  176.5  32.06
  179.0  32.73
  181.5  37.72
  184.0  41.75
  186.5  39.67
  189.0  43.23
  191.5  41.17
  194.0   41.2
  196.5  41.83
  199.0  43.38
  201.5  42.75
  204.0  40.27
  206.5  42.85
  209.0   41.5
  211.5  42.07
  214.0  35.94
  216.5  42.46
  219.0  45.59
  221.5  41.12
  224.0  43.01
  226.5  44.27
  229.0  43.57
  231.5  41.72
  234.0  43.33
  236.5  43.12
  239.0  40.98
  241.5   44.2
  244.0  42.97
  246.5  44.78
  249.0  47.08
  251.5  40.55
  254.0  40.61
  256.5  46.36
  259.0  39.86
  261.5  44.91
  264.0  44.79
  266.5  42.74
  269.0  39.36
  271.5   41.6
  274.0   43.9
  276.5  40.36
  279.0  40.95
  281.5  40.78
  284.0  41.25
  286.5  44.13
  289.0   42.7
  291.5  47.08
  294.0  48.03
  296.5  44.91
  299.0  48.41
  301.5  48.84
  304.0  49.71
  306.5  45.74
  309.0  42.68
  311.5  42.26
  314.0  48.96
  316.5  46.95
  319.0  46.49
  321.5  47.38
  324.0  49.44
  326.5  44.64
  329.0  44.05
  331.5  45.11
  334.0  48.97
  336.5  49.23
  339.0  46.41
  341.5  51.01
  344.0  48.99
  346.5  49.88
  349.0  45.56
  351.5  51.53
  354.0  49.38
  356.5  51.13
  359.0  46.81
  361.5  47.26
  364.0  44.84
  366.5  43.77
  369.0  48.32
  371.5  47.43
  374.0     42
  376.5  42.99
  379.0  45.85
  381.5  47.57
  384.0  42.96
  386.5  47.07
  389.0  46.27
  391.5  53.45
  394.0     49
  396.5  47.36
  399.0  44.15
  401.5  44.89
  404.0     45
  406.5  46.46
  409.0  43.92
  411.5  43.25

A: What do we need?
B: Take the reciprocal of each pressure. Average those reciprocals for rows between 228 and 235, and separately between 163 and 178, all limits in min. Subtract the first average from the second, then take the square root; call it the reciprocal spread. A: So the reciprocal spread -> 0.099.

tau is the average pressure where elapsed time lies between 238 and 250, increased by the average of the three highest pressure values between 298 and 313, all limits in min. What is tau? 93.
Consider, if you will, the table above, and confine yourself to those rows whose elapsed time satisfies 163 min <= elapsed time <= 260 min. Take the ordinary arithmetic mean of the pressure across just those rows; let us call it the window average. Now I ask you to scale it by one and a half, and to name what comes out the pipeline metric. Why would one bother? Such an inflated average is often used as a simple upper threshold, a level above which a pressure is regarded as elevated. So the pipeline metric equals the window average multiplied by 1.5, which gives 60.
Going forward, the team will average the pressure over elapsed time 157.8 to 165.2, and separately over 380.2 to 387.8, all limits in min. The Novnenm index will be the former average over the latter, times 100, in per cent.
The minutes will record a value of 82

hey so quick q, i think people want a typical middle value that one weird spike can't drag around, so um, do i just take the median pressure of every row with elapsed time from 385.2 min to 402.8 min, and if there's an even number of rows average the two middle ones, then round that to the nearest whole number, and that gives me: 47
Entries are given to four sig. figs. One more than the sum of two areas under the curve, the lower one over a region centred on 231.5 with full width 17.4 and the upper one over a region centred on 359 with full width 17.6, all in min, 1588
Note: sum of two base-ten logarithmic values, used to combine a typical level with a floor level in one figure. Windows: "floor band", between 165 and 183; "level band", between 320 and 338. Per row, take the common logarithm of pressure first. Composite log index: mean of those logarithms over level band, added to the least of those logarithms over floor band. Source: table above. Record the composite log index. 3.11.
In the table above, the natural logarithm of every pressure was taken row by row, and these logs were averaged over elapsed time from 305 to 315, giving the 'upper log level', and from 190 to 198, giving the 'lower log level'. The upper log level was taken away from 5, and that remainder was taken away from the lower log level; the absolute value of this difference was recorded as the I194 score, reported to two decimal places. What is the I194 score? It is 2.53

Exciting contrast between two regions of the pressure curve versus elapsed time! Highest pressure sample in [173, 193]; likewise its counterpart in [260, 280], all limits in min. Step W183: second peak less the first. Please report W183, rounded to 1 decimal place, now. 1.7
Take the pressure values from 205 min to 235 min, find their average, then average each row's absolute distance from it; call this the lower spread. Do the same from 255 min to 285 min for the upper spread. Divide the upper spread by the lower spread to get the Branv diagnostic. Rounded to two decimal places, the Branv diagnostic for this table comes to 1.27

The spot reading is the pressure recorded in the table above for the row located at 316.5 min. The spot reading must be 46.95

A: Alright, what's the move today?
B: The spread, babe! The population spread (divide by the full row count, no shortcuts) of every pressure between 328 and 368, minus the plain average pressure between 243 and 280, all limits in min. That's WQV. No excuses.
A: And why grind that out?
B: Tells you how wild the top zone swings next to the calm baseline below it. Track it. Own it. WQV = -40.2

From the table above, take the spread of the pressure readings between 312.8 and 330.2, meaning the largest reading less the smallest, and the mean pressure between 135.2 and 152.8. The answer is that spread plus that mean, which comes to 47.8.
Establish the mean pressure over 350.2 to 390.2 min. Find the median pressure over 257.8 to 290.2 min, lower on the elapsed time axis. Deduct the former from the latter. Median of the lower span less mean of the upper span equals -5.0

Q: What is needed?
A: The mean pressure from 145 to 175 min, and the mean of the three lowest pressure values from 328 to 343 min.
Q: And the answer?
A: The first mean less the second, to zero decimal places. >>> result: -9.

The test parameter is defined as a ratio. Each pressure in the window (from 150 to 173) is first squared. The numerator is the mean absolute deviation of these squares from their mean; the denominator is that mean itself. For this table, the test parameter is 0.22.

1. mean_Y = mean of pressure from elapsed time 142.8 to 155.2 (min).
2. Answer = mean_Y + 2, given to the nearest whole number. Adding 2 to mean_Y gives 43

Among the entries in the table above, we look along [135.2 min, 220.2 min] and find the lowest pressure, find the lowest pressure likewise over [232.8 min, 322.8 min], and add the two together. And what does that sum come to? 67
